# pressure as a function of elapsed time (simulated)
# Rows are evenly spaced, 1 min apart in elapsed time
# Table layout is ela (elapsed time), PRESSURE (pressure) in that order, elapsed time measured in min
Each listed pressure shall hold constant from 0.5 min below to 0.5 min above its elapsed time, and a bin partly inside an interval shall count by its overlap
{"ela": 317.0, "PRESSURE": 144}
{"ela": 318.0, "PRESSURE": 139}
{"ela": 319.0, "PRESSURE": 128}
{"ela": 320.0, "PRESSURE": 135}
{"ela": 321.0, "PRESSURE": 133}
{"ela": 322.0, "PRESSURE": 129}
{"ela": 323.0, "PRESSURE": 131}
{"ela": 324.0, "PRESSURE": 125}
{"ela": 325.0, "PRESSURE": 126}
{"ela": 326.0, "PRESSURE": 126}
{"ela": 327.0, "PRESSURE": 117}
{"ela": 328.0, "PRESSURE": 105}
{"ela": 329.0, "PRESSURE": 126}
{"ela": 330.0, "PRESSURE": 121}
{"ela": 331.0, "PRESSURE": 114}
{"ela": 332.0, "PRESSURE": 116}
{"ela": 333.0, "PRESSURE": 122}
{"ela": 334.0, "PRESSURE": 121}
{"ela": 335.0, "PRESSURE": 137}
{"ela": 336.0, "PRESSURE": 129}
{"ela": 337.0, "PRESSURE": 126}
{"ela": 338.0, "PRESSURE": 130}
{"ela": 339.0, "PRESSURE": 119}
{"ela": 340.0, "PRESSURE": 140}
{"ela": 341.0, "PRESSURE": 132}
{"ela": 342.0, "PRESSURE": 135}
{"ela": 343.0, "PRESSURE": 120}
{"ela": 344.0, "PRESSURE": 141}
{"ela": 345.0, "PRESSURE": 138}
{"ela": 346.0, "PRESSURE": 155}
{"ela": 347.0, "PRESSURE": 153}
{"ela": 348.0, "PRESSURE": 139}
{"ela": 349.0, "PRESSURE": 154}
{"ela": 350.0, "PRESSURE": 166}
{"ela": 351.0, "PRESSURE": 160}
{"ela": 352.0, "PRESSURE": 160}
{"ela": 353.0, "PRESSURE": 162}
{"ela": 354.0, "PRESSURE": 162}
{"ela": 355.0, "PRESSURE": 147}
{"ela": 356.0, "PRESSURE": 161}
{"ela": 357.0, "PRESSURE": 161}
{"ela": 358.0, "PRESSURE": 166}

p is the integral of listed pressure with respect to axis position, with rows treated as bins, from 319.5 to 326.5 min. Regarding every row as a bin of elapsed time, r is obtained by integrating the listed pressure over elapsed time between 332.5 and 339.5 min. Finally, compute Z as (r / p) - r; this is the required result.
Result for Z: -883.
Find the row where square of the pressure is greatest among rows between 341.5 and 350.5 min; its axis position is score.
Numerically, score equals 350.0 min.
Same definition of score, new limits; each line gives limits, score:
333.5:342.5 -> 340.0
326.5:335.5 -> 335.0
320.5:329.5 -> 321.0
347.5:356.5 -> 350.0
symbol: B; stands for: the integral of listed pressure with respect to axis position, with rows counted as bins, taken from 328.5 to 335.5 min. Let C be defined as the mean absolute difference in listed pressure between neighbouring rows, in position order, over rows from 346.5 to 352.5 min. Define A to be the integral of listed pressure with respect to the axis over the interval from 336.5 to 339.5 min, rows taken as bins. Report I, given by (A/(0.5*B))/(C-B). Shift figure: -0.001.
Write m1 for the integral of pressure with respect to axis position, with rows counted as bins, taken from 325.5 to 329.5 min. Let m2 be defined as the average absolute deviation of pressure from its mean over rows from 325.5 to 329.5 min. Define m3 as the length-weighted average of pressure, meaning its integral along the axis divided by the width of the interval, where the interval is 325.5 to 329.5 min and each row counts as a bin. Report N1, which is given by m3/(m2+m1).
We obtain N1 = 0.246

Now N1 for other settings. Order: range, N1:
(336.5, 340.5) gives 0.247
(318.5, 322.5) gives 0.249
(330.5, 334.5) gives 0.248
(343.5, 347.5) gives 0.247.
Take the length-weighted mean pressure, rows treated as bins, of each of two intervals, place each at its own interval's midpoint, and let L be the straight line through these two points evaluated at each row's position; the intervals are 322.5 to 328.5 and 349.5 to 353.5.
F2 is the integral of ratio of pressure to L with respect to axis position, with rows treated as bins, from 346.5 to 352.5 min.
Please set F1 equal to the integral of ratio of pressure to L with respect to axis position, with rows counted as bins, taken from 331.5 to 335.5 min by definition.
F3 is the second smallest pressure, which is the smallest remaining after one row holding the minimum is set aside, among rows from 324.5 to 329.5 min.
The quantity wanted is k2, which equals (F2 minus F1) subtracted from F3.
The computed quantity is 115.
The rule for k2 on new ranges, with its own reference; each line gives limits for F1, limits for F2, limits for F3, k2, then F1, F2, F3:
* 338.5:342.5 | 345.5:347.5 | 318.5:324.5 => 130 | 3.6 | 2.0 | 128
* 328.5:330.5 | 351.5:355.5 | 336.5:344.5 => 118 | 1.9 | 3.8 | 120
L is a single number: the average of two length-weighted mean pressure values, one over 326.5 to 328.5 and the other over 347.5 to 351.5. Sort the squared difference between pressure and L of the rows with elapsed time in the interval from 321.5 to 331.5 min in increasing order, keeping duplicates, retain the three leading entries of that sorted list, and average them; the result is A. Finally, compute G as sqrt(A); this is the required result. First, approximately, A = 22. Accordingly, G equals 5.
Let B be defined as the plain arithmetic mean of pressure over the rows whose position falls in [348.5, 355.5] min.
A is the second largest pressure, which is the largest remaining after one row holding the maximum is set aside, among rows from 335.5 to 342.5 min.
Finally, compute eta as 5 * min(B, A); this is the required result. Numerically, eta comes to 675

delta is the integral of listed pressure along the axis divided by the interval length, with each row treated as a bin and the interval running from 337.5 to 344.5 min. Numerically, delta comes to 131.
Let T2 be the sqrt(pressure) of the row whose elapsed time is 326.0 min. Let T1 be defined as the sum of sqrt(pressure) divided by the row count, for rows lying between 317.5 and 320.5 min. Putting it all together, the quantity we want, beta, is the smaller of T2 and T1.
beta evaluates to 11.2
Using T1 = 11.6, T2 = 11.2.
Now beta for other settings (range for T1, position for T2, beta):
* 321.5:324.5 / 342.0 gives 11.3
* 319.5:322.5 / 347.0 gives 11.5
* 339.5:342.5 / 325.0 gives 11.2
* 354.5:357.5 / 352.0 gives 12.5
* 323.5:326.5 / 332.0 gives 10.8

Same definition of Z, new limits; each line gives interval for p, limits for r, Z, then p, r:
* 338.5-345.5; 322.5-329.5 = -855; 925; 856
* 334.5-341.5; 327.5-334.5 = -824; 913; 825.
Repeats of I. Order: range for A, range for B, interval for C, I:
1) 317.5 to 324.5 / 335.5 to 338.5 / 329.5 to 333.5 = -0.013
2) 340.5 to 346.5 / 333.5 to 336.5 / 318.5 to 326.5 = -0.011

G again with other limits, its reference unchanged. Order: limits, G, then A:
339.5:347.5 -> 3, 11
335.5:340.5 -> 5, 24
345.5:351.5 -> 17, 296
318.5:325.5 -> 2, 3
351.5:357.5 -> 24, 575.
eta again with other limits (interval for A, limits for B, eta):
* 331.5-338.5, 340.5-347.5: 650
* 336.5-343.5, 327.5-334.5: 589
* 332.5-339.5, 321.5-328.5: 614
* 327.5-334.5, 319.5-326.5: 610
